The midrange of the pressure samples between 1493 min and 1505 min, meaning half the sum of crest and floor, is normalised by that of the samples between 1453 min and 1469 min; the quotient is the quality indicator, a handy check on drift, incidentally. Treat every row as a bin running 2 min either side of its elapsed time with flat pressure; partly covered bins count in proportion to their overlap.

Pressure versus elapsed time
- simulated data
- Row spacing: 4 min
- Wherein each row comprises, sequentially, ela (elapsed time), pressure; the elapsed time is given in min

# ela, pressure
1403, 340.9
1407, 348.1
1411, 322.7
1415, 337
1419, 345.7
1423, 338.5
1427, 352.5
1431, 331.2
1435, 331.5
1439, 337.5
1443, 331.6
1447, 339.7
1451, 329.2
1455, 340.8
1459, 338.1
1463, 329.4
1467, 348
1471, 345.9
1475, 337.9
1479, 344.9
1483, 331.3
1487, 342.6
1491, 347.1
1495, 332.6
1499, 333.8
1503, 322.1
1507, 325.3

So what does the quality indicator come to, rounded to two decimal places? 0.97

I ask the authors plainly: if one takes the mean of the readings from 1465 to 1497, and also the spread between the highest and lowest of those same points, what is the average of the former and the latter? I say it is 179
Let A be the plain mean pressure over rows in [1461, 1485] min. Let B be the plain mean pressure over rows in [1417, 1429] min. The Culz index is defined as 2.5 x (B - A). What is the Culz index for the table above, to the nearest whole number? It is 15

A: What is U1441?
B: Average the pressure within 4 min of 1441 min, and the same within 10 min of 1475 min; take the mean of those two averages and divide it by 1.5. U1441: 225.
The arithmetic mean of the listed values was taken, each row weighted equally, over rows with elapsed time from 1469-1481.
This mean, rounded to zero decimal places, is 343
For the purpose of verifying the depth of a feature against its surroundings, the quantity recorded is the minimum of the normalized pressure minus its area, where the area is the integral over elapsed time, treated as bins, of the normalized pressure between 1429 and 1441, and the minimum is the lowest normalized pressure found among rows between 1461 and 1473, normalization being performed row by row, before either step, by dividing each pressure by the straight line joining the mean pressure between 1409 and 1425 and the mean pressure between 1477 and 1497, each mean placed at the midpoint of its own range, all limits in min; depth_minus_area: -10.9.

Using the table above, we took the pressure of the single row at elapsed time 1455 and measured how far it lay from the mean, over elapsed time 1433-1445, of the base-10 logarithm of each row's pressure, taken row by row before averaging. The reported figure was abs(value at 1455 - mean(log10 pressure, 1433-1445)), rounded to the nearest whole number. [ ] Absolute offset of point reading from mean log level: 338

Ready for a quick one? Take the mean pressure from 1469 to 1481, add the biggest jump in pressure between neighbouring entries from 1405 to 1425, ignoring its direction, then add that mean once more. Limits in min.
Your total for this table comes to 711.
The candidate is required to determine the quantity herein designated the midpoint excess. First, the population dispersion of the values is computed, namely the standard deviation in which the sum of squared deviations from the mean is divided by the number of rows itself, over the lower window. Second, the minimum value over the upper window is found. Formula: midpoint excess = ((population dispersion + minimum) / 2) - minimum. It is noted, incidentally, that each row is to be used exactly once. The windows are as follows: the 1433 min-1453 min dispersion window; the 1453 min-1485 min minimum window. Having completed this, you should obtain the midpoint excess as -163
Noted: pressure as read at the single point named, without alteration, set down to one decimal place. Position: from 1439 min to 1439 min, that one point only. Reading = 337.5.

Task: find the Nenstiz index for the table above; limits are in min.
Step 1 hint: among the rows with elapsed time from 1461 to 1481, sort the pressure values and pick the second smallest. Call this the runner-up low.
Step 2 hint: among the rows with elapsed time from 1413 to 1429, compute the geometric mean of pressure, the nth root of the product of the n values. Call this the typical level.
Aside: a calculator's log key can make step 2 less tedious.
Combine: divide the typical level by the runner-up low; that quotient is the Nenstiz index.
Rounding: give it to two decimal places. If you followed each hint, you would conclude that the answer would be 1.02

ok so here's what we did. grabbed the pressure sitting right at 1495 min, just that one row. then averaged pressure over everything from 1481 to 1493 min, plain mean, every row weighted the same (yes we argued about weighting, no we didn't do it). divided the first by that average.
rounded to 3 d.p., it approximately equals 0.977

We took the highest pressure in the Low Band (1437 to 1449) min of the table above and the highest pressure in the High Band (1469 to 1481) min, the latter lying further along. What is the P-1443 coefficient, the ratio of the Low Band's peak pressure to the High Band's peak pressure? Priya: 0.98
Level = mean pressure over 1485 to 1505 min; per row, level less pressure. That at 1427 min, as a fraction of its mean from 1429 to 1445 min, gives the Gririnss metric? -6.3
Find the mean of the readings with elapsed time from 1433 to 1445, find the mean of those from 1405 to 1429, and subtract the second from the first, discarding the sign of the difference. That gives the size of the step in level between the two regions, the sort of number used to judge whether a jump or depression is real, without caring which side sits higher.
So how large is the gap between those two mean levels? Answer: 7.2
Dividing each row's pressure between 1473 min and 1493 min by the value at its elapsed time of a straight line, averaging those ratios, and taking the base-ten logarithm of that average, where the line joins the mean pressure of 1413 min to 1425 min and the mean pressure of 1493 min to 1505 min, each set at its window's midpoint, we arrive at 0.012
